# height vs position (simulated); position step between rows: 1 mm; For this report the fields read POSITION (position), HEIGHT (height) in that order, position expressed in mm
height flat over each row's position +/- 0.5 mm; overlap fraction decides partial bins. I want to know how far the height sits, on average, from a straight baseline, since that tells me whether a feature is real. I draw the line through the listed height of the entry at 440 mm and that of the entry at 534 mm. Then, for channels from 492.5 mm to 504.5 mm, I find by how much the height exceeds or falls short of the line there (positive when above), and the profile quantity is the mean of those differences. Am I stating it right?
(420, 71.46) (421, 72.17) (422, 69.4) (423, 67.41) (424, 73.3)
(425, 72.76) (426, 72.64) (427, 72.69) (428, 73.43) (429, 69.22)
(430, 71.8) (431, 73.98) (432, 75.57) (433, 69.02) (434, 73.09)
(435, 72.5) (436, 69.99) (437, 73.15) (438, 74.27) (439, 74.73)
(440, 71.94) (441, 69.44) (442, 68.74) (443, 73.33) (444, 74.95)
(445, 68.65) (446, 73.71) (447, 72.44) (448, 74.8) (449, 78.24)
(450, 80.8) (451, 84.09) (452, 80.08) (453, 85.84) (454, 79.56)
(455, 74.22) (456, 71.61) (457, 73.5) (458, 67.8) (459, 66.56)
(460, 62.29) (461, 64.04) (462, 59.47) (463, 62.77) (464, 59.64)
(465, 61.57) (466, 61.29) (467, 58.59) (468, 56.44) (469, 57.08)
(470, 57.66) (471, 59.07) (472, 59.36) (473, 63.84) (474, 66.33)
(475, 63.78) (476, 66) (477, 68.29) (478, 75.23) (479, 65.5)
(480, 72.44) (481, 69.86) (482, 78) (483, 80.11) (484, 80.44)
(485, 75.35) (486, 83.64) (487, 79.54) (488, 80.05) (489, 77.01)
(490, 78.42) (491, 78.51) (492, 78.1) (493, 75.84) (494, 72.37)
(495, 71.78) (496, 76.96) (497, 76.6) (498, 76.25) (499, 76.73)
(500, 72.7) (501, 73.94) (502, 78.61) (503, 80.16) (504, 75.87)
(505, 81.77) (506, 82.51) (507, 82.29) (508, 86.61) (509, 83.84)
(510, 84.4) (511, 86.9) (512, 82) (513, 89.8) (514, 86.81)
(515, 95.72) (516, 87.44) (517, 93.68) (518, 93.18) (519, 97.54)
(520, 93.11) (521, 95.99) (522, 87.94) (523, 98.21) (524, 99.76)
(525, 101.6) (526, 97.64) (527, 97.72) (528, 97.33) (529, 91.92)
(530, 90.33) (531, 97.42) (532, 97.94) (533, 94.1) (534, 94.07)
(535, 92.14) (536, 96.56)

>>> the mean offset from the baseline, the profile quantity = -10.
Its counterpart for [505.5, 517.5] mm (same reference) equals -2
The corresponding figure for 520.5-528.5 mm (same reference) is 5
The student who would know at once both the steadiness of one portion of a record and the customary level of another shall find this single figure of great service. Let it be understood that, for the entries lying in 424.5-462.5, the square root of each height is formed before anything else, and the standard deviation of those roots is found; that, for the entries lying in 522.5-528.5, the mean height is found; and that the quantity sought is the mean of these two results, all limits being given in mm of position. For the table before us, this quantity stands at 50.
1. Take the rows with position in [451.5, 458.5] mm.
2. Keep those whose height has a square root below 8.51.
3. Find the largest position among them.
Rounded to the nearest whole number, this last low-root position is 458 mm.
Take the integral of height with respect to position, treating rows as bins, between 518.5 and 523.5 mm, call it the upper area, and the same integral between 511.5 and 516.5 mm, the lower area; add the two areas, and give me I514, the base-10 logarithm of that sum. 2.96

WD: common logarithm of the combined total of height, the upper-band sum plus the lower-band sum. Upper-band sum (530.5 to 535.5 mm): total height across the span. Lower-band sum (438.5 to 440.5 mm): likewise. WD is 2.79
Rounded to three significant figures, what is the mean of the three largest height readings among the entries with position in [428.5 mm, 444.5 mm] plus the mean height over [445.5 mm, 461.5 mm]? 149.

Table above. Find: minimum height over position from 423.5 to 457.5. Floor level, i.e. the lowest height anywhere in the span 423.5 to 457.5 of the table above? 68.65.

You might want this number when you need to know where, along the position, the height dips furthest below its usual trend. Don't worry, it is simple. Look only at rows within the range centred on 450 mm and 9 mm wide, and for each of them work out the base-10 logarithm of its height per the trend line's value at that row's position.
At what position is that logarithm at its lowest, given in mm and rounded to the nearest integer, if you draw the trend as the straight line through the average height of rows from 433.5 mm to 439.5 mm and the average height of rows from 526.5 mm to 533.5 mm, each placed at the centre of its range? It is 447 mm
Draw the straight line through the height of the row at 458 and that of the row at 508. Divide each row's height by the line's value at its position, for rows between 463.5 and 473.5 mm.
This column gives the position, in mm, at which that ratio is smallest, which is 468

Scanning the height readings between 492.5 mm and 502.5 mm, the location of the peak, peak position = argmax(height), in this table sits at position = 502 mm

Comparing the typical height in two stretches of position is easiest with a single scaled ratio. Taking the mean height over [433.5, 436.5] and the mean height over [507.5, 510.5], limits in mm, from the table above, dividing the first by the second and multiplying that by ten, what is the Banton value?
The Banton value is 8.5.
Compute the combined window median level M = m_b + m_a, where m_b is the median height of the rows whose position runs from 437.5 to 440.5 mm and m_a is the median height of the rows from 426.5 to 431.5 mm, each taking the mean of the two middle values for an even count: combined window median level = 147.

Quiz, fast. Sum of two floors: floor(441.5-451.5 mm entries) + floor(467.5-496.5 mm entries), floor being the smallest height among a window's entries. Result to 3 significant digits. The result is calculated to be 125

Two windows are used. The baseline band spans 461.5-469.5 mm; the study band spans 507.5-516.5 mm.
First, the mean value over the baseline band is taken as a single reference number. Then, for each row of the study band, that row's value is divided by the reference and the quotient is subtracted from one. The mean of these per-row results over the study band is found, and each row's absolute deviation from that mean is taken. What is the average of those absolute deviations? 0.044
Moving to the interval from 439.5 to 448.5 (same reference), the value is 0.034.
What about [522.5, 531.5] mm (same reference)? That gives 0.043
